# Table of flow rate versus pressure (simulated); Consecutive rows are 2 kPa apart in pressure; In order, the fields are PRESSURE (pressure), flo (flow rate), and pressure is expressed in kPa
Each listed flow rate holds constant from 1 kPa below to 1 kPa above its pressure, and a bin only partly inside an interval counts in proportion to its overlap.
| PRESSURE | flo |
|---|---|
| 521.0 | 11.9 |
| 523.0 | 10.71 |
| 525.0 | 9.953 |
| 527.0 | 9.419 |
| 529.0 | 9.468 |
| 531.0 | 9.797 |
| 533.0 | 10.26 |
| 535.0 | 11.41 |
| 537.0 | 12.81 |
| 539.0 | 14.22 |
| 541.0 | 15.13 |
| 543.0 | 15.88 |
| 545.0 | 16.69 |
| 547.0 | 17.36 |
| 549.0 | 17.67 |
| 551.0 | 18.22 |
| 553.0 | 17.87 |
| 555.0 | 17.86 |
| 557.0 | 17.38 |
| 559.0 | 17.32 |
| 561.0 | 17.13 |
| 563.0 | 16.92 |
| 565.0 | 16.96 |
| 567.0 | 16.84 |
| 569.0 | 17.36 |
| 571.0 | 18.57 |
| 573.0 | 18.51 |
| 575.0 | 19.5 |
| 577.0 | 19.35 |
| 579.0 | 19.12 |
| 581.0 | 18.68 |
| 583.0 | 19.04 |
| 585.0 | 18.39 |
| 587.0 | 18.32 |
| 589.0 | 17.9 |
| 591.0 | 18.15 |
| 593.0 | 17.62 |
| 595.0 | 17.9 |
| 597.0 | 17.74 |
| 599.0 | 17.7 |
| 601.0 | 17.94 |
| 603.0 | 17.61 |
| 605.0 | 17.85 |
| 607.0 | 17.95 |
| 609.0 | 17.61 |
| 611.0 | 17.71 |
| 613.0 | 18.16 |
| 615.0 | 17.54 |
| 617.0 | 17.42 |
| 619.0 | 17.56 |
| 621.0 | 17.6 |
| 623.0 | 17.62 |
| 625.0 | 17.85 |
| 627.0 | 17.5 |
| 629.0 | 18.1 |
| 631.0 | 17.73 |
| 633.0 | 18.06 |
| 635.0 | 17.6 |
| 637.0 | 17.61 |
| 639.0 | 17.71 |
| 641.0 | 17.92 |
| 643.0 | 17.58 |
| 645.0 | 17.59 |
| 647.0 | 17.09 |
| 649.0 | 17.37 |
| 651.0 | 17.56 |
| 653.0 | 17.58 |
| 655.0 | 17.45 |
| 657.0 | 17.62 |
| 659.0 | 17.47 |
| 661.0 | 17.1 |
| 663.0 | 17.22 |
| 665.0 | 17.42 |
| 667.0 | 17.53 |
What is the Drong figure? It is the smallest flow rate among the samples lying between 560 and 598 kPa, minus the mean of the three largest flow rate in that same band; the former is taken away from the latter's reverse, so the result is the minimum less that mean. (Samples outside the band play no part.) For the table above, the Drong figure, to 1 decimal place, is -2.5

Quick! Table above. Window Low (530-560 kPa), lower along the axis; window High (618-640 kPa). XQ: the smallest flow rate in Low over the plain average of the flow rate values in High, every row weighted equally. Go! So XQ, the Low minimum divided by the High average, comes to 0.55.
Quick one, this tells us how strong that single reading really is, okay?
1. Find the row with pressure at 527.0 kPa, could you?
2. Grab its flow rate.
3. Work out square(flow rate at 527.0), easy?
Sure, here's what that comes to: 89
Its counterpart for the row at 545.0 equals 279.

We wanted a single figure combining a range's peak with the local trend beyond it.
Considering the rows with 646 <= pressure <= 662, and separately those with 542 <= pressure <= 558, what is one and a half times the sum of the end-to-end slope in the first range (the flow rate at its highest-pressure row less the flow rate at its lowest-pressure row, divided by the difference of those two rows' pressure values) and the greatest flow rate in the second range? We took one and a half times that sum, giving 27.3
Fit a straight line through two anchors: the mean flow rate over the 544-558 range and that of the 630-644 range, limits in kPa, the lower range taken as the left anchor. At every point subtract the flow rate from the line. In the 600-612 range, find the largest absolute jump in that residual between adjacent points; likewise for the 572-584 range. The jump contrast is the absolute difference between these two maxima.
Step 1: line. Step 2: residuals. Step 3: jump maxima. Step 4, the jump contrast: 0.64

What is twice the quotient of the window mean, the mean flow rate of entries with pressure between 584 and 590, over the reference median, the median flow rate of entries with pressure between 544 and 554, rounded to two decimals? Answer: 2.06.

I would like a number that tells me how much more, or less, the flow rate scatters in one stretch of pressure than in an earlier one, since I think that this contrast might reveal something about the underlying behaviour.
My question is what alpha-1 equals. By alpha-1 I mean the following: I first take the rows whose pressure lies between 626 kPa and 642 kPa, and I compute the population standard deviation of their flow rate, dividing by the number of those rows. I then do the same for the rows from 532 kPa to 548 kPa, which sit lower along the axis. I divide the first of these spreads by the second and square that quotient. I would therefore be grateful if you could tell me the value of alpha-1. 0.01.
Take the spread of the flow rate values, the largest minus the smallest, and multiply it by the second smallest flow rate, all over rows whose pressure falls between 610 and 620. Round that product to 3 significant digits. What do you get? 13.0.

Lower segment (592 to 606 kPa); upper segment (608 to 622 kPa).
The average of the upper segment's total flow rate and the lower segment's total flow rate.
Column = 124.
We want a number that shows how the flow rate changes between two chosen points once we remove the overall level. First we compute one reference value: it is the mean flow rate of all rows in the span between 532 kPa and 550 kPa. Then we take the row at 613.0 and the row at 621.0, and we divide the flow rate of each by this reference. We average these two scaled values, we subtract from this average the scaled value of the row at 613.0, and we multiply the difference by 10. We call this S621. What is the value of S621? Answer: -0.19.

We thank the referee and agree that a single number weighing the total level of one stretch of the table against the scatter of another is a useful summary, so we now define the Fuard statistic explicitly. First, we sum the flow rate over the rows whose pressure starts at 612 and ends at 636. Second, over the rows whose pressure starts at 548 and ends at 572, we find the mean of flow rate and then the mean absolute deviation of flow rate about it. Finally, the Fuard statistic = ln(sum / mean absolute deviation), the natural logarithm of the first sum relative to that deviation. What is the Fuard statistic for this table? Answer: 6.18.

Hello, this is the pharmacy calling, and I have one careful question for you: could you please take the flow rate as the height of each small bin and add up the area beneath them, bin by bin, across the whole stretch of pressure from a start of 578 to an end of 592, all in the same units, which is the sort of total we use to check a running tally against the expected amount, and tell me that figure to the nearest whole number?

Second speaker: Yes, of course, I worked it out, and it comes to 259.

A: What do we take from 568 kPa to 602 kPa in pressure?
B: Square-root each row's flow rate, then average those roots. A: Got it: 4.28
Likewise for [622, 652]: 4.20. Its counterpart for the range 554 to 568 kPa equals 4.15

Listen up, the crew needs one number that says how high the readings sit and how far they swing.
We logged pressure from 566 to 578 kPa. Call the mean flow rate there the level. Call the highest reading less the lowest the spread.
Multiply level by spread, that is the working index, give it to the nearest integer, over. 49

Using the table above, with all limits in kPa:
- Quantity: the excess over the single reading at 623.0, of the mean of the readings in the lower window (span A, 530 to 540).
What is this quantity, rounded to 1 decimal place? -5.9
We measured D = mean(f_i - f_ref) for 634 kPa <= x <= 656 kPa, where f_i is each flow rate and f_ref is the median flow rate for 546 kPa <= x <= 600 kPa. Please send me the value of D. -0.32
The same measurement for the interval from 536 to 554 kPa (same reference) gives -1.66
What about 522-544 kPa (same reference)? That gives -6.14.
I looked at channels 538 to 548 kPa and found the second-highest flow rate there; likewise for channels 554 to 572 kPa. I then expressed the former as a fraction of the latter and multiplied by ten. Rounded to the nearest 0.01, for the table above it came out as 9.34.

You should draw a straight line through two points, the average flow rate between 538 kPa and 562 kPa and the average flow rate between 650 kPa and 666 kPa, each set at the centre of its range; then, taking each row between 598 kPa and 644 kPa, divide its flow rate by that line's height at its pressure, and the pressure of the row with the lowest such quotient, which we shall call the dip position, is 617.0 kPa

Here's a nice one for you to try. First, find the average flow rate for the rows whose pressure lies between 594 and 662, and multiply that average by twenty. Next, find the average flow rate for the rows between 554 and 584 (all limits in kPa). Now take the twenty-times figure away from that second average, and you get -335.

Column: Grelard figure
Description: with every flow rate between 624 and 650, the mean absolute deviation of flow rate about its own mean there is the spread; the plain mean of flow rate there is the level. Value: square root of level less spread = 4.18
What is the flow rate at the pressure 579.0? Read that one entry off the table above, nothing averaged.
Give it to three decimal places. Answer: 19.120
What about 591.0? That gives 18.150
